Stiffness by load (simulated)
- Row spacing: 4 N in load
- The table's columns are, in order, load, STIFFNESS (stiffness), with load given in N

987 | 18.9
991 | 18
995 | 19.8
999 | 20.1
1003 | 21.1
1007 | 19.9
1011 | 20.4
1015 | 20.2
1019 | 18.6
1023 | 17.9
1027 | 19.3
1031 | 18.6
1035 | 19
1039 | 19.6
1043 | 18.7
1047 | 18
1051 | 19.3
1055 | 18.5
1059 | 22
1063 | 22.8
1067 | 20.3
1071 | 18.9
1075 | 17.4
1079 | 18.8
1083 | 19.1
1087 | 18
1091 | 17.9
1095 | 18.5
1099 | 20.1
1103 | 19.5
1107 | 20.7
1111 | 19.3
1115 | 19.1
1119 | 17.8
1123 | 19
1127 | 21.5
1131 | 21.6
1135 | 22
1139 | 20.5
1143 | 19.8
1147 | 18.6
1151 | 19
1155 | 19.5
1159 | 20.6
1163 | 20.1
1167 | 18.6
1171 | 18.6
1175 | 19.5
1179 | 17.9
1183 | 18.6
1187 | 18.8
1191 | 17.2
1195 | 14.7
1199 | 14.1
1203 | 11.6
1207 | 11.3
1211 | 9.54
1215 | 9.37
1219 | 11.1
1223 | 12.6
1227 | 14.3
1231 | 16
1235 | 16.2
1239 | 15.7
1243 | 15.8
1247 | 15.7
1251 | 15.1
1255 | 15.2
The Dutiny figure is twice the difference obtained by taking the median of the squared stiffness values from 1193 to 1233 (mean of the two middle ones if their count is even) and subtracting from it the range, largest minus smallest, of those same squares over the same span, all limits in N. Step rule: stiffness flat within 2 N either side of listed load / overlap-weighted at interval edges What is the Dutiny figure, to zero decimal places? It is -43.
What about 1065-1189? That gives 367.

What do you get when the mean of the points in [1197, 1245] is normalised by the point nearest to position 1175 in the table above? 0.67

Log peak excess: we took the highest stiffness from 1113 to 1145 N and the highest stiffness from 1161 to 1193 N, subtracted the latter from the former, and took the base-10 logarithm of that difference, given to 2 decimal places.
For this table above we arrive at 0.28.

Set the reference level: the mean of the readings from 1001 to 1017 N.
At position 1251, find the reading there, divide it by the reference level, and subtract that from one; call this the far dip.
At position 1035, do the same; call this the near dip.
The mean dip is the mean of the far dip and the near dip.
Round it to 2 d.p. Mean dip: 0.16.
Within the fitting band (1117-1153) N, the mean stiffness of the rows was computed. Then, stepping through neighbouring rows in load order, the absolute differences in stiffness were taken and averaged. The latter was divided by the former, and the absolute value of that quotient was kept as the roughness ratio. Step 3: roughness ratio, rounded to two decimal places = 0.05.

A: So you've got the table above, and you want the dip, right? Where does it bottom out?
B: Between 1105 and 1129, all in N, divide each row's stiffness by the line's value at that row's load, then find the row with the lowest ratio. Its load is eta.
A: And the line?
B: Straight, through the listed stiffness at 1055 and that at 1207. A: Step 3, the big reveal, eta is 1119 N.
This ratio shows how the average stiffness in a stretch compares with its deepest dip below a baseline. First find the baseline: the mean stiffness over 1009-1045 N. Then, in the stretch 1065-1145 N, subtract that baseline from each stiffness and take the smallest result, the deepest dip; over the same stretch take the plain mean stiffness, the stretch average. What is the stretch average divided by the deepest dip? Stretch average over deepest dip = -11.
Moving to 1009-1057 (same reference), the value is -15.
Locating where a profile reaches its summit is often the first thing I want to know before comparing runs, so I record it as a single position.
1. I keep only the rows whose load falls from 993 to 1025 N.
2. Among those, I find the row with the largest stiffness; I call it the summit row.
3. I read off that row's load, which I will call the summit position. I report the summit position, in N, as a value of 1003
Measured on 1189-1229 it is 1191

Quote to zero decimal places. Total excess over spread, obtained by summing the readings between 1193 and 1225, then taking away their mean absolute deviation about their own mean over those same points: 93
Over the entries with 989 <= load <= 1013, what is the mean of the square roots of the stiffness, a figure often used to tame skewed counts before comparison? 4.46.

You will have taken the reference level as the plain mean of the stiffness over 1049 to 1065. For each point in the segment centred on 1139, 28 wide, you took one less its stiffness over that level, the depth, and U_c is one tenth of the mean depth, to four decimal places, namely 0.0011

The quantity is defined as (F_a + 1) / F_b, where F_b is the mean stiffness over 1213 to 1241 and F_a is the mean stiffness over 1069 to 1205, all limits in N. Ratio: 1.45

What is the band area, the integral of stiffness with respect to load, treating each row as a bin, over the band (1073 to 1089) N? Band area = 293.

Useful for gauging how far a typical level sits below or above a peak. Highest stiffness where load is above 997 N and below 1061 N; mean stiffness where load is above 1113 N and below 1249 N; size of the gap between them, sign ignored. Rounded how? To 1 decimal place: 5.0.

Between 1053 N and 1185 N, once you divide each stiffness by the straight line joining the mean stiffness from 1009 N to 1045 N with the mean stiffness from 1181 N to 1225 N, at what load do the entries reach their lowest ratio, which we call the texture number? 1075 N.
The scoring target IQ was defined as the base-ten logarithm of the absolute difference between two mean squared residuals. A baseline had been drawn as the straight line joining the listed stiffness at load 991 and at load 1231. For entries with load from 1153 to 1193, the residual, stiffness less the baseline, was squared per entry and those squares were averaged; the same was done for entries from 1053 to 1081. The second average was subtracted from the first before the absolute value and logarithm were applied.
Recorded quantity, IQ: 0.4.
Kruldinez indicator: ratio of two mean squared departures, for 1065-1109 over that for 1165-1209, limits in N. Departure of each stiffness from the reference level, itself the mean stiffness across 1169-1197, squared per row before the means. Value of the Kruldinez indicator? 0.22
